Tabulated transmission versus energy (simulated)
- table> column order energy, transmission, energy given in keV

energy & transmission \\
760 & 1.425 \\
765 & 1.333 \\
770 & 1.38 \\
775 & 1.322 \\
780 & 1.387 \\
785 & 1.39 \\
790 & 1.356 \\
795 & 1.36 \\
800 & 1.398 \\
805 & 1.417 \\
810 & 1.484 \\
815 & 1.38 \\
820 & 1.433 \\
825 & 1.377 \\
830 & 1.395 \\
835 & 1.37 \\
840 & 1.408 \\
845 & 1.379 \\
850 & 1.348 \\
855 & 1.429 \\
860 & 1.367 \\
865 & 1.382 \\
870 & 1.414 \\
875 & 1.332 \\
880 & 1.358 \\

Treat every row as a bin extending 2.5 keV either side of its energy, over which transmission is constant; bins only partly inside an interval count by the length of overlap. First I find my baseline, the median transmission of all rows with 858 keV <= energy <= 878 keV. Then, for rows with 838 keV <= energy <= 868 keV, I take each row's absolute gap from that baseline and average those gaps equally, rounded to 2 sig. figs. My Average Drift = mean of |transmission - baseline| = 0.022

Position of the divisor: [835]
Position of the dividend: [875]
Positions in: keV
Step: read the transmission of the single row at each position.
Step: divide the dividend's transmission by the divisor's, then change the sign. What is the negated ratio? -0.97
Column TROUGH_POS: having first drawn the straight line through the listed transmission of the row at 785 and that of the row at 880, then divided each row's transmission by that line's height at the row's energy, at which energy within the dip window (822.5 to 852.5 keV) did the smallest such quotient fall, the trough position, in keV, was 850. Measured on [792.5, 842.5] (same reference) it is 795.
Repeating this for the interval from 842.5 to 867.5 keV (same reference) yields 850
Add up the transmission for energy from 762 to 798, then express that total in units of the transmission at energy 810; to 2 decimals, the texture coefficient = 6.42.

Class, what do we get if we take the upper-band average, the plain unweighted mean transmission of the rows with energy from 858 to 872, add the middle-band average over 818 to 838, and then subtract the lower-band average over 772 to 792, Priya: 1.42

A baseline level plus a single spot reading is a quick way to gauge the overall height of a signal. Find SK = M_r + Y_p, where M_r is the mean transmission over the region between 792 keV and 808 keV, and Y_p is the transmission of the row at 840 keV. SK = 2.80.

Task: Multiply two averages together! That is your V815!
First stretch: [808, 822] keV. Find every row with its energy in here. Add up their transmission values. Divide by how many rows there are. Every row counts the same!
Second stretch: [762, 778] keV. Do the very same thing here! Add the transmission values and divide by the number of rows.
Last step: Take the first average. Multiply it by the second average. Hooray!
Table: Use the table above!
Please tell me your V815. 1.93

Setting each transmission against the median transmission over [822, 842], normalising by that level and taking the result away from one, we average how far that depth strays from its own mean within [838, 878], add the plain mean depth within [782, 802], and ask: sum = 0.026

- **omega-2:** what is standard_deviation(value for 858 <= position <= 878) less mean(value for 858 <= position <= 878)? -1.34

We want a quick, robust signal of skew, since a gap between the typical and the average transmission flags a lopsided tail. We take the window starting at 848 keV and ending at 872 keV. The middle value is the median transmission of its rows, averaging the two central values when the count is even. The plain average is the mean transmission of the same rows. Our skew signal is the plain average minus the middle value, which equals 0.006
